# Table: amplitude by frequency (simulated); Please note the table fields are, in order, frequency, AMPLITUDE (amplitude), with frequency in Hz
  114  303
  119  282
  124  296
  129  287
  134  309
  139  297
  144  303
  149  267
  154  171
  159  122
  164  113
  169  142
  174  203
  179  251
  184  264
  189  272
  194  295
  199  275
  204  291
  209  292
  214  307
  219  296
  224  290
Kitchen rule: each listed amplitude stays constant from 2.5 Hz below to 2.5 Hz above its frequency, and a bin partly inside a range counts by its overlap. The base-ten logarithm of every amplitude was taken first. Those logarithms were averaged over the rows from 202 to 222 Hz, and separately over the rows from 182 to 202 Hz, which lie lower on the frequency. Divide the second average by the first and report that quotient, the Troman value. 0.99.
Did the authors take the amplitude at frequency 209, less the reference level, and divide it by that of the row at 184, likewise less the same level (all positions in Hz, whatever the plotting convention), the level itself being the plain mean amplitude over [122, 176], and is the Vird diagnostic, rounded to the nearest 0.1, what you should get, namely 1.8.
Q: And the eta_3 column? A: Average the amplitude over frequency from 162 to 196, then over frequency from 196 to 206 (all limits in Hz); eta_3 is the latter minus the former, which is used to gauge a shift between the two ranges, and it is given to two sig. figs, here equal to 63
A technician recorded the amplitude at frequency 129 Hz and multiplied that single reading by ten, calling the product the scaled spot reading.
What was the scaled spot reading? 2870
